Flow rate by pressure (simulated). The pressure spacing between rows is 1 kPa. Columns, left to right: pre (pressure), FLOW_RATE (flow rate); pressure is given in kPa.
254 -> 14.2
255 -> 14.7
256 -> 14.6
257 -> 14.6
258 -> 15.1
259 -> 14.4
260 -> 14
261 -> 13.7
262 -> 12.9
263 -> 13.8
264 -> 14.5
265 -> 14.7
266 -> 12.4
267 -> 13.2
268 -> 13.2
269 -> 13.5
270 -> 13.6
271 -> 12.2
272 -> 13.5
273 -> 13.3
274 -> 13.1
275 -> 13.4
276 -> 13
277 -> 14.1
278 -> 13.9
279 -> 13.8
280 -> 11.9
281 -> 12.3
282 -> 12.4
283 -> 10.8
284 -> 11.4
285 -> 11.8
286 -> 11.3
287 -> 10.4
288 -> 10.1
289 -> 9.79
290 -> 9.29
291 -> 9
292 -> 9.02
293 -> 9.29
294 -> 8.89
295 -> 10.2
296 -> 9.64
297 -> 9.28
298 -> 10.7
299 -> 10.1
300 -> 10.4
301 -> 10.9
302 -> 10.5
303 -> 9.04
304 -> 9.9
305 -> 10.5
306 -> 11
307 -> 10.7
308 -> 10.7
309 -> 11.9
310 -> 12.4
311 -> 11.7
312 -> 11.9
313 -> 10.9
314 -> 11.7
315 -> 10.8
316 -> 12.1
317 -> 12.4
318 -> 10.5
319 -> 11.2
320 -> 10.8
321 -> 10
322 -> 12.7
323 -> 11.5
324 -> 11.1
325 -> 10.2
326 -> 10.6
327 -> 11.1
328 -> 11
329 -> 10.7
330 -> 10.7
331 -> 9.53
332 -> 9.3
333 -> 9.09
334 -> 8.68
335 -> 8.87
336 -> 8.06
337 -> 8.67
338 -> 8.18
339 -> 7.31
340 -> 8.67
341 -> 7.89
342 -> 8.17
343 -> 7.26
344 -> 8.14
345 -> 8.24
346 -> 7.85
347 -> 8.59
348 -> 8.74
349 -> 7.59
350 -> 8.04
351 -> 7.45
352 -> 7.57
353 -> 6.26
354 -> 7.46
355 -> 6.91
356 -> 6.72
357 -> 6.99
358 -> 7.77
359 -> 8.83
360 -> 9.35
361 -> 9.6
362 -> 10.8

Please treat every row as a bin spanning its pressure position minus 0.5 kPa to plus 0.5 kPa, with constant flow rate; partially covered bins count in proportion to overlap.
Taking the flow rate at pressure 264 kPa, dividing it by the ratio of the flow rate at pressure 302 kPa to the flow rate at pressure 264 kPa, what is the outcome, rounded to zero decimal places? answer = 20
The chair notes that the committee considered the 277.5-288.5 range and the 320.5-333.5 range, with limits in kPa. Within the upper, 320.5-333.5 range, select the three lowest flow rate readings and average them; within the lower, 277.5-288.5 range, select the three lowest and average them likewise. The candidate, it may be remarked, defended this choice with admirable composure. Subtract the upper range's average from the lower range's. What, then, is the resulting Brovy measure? 1.1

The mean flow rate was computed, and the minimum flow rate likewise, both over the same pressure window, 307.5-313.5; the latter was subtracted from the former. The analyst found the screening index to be 0.88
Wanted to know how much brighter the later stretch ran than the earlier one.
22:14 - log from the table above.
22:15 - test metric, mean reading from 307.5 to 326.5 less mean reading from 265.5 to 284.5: -1.6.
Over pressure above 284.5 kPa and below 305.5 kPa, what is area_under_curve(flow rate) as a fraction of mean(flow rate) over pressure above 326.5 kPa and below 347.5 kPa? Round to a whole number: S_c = 24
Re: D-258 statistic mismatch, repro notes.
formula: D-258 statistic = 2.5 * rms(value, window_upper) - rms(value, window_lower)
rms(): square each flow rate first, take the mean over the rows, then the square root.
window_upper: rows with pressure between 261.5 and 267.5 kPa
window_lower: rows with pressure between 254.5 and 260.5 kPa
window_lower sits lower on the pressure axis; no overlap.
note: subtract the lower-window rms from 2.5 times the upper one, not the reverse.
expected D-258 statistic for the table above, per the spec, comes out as 19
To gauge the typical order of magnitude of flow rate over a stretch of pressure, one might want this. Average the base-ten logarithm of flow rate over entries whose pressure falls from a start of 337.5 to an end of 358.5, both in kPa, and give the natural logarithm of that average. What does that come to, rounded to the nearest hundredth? -0.12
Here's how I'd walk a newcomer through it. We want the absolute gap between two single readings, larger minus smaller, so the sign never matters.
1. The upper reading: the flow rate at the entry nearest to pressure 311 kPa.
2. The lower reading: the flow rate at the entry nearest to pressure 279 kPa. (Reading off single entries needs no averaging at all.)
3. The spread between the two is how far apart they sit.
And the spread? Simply 2.1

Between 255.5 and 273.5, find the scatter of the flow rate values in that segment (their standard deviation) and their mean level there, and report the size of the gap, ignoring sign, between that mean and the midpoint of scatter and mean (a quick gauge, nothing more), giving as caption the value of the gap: 6.5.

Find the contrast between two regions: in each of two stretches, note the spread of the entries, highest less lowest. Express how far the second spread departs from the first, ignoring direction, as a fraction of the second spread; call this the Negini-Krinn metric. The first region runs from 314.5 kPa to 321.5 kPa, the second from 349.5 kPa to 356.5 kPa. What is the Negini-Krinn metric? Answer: 0.35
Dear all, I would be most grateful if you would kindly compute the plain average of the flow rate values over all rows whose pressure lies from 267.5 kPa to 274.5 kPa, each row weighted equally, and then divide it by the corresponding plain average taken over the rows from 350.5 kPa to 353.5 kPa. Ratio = 1.86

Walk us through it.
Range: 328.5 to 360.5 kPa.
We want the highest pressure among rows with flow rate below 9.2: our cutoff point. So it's 359 kPa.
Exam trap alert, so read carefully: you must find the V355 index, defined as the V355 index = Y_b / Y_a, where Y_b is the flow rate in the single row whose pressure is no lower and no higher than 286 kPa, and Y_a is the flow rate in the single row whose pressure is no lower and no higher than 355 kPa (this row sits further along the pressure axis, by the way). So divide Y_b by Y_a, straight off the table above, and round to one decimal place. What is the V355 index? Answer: 1.6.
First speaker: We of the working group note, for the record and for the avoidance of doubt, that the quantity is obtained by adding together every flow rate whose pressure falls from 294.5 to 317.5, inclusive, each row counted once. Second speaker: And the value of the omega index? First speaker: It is 249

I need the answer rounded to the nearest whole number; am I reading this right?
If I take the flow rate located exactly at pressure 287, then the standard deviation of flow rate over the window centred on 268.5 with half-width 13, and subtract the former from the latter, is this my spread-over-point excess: -10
